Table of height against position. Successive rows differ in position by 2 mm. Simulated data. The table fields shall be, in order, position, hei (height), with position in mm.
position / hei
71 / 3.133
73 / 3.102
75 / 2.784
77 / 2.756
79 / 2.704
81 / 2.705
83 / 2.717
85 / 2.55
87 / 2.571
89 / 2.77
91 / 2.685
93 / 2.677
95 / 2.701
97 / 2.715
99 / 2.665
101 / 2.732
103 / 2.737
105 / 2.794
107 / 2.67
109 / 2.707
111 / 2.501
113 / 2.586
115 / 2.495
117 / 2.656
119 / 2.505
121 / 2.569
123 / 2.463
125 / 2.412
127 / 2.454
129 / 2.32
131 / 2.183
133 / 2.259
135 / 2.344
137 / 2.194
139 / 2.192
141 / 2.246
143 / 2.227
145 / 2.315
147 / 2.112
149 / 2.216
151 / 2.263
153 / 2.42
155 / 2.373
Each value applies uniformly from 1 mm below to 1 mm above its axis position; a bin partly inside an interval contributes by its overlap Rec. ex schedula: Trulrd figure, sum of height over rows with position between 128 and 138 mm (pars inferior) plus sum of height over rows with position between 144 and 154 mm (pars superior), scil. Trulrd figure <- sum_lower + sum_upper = 22.6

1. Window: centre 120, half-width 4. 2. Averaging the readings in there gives 2.55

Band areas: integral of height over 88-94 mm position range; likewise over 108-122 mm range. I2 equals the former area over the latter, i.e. 0.45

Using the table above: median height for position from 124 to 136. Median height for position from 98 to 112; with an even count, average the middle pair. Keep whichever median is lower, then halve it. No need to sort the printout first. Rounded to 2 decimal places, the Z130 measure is 1.17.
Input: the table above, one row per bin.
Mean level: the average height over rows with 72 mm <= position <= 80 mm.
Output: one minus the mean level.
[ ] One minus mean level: -1.8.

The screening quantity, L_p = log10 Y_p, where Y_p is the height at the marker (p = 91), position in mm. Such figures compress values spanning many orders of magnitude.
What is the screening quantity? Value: 0.429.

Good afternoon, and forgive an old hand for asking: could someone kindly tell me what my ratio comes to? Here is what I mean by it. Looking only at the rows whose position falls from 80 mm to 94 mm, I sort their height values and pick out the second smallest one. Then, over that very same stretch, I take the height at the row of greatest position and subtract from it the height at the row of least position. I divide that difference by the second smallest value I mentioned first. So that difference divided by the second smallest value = -0.01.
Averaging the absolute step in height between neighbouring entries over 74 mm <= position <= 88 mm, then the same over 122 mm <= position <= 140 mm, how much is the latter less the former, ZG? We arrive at 0.038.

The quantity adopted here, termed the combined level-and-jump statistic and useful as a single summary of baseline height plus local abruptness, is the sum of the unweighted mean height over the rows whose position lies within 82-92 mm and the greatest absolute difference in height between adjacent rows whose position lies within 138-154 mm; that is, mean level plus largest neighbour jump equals 2.86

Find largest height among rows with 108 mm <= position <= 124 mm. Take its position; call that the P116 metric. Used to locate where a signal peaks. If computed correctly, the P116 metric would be 109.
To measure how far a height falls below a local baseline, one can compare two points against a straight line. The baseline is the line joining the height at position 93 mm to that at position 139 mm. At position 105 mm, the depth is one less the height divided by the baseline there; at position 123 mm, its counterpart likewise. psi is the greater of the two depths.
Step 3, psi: -0.043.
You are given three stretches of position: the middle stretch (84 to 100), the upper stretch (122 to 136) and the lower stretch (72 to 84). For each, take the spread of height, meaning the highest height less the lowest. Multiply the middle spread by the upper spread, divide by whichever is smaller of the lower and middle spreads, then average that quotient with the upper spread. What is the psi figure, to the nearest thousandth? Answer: 0.280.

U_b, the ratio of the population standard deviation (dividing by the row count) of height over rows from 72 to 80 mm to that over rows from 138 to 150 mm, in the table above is 2.6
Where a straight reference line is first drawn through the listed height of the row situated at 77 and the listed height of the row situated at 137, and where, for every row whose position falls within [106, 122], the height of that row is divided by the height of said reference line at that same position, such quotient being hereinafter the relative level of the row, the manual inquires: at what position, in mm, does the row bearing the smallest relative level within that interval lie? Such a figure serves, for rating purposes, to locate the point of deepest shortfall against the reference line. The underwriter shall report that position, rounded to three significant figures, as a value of 111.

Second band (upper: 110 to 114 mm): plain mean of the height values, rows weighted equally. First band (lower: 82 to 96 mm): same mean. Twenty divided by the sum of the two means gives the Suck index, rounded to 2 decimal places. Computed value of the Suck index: 3.84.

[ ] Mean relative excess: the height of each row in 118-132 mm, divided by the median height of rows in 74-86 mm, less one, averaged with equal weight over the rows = -0.109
